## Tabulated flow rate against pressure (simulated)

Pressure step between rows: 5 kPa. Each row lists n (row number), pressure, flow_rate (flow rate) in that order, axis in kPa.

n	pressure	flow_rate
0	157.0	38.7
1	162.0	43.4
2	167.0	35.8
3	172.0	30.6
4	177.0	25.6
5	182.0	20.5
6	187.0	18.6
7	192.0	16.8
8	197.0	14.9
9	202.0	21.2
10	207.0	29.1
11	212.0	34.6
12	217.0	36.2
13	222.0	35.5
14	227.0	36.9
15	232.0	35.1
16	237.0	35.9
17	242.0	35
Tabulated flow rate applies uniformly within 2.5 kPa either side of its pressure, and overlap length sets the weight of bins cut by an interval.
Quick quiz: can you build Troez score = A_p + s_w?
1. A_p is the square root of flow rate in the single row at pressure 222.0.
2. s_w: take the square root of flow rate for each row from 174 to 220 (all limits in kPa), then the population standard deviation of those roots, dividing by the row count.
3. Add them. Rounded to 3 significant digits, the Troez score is 6.69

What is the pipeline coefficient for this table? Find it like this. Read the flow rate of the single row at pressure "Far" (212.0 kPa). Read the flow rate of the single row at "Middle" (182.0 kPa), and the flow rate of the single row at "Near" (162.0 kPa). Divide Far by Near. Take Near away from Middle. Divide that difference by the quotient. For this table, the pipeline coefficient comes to -29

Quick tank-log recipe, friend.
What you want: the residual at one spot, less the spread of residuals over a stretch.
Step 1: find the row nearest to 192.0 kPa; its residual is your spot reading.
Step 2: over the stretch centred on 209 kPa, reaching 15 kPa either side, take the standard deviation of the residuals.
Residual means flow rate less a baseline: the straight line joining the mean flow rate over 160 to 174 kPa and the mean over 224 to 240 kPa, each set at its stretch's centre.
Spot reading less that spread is -28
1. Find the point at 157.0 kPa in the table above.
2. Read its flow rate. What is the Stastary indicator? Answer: 38.7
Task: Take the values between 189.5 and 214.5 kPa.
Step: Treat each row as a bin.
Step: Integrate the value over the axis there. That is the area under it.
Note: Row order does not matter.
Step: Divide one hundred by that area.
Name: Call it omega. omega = 0.17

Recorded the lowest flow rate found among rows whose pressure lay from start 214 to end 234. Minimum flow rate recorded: 35.1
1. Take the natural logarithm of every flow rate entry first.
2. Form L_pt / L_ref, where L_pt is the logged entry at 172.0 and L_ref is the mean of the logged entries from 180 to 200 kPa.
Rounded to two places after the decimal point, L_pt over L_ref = 1.19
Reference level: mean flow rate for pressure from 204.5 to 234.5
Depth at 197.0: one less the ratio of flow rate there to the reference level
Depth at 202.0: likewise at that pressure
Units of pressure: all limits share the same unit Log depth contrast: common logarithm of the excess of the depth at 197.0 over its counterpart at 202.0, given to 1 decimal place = -0.7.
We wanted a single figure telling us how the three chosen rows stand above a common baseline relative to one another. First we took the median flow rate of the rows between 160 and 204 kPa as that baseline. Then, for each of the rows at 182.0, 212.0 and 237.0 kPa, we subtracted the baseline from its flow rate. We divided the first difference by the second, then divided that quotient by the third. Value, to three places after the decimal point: -0.004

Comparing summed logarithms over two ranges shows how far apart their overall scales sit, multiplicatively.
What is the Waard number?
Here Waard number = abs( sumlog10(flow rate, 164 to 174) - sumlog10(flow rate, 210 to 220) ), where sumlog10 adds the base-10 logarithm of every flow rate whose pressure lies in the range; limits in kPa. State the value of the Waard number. 0.06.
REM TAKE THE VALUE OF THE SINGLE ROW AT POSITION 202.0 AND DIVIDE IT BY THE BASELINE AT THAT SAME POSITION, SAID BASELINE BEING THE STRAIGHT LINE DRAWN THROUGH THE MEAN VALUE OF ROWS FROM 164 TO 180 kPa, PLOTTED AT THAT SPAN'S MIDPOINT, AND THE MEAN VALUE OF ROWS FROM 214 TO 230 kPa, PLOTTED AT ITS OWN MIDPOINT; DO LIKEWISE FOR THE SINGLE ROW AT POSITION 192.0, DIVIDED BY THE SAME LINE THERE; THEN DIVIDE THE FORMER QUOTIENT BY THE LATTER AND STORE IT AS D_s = 1.22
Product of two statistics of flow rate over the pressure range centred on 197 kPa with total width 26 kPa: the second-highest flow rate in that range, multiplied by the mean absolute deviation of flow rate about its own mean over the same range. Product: 85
